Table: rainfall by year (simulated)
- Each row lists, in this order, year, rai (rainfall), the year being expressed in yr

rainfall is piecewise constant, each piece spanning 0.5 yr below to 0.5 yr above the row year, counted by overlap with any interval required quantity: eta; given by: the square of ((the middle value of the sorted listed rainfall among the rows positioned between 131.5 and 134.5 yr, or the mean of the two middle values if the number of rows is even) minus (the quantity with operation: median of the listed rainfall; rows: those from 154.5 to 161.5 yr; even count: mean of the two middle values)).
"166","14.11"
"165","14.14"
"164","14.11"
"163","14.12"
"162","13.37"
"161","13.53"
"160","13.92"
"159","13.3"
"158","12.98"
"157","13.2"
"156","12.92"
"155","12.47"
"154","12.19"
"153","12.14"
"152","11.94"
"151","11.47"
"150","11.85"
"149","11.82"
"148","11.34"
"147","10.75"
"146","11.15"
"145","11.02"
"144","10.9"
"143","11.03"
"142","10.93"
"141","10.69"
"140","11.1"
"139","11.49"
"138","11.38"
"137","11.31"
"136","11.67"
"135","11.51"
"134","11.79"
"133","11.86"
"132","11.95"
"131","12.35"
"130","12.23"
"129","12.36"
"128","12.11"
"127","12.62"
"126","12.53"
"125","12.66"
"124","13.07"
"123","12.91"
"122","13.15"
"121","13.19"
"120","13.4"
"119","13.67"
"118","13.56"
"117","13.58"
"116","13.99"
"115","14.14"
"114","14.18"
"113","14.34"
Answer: 1.8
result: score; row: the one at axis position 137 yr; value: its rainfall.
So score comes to 11.31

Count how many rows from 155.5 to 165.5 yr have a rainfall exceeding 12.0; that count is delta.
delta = 10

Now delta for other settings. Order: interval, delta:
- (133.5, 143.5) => 0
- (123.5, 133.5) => 8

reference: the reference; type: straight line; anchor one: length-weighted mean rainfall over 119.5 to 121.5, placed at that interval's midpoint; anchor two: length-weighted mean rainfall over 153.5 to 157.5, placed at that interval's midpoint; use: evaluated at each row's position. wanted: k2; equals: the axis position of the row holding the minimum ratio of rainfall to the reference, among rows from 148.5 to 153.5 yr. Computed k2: 151 yr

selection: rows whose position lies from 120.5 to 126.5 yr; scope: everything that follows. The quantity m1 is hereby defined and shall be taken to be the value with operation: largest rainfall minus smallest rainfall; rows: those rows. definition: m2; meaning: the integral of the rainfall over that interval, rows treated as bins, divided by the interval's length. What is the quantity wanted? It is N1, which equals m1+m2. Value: 13.6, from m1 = 0.66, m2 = 12.9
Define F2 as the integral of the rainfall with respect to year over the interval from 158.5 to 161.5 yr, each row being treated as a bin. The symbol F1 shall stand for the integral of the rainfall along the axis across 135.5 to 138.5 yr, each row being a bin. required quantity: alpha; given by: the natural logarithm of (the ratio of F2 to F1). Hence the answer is 0.17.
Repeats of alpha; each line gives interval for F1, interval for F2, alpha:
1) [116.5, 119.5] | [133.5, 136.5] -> -0.15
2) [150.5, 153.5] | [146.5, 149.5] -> -0.05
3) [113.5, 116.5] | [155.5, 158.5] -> -0.08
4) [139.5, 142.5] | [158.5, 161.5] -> 0.22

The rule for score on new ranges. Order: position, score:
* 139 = 11.49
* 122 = 13.15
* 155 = 12.47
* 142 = 10.93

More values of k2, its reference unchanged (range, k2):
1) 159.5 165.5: 162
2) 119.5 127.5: 126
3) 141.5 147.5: 147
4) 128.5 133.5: 133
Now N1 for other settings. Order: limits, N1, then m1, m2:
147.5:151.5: 12.1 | 0.51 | 11.6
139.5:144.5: 11.3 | 0.41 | 10.9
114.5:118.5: 14.4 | 0.58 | 13.8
